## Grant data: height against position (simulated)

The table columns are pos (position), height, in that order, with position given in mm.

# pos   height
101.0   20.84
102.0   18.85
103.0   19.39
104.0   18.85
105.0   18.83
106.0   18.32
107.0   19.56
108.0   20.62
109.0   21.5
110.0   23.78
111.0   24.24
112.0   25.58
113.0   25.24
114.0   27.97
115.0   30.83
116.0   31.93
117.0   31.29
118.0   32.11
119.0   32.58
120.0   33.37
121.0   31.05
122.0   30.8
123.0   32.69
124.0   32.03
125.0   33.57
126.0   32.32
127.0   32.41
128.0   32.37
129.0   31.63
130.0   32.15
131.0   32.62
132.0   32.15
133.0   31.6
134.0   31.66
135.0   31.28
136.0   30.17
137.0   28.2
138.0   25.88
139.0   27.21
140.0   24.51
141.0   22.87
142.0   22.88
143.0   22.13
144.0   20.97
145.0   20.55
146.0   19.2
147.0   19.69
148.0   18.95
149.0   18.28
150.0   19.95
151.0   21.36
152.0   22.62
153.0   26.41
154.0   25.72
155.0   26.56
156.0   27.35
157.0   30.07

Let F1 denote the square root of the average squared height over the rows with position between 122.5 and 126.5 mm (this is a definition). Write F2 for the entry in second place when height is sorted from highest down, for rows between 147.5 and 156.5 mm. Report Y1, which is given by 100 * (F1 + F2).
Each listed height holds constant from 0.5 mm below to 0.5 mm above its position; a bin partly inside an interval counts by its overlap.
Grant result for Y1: 5922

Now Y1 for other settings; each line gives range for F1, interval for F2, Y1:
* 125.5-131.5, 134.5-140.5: 6242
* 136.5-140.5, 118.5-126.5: 5986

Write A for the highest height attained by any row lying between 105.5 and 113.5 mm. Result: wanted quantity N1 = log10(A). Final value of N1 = 1.41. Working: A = 25.58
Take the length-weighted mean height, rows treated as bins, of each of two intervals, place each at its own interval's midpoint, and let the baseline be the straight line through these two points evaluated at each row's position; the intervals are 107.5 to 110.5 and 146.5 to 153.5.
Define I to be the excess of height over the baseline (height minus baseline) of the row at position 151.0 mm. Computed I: 0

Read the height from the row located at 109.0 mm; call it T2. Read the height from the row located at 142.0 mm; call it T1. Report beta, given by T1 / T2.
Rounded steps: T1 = 22.88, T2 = 21.5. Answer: 1.1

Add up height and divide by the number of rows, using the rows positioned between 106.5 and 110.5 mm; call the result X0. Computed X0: 21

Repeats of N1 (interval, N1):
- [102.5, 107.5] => 1.29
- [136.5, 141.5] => 1.45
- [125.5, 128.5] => 1.51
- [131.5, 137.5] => 1.51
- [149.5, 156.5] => 1.44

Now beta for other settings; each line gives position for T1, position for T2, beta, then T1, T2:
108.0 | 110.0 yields 0.9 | 20.62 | 23.78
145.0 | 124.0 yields 0.6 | 20.55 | 32.03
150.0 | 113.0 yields 0.8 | 19.95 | 25.24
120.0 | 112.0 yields 1.3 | 33.37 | 25.58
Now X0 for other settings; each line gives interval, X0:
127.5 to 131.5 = 32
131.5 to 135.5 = 32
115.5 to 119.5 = 32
